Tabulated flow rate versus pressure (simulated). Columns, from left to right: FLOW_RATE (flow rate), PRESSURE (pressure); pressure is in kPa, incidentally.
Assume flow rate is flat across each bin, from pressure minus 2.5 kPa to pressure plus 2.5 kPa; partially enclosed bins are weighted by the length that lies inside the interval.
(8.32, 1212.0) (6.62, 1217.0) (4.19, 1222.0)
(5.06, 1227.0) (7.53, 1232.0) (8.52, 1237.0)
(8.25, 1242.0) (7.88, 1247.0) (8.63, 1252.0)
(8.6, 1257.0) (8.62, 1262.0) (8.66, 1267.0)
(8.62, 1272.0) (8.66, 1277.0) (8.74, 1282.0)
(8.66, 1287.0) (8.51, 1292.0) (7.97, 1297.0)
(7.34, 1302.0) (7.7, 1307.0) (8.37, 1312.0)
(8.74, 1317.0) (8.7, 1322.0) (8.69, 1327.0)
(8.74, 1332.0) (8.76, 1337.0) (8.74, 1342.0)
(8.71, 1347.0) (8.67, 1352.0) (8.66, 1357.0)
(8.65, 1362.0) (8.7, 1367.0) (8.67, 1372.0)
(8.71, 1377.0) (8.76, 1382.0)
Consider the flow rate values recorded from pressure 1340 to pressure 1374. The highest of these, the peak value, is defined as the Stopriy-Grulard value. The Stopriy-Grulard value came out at 8.74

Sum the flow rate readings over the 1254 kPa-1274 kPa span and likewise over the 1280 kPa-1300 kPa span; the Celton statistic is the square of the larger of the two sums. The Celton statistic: 1190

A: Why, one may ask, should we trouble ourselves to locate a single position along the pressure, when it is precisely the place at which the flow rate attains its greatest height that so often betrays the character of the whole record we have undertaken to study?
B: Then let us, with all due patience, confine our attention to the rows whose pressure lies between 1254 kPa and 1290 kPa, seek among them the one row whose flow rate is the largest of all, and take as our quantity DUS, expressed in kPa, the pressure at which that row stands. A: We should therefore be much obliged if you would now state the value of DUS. 1282.0 kPa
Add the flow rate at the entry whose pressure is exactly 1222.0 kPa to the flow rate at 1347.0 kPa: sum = 12.9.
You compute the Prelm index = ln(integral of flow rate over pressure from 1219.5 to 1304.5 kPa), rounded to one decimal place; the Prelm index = 6.5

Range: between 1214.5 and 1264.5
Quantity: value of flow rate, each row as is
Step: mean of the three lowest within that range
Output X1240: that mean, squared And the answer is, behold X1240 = 28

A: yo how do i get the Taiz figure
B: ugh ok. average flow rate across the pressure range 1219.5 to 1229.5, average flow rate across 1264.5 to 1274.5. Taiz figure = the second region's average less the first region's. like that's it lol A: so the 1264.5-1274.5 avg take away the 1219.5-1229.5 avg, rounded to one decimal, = 4.0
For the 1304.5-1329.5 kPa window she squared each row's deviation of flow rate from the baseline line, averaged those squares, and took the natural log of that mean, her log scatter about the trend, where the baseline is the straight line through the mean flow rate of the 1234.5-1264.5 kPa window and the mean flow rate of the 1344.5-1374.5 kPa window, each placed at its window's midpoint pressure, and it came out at -1.8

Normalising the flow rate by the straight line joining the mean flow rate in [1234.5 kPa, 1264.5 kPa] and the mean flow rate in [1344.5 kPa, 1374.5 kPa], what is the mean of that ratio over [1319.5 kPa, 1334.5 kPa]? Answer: 1.01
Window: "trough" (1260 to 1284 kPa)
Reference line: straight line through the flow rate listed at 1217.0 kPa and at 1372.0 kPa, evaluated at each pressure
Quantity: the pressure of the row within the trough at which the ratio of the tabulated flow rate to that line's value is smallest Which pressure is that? 1277.0 kPa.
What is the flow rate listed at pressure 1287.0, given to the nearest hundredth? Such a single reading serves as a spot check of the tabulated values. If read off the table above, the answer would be 8.66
